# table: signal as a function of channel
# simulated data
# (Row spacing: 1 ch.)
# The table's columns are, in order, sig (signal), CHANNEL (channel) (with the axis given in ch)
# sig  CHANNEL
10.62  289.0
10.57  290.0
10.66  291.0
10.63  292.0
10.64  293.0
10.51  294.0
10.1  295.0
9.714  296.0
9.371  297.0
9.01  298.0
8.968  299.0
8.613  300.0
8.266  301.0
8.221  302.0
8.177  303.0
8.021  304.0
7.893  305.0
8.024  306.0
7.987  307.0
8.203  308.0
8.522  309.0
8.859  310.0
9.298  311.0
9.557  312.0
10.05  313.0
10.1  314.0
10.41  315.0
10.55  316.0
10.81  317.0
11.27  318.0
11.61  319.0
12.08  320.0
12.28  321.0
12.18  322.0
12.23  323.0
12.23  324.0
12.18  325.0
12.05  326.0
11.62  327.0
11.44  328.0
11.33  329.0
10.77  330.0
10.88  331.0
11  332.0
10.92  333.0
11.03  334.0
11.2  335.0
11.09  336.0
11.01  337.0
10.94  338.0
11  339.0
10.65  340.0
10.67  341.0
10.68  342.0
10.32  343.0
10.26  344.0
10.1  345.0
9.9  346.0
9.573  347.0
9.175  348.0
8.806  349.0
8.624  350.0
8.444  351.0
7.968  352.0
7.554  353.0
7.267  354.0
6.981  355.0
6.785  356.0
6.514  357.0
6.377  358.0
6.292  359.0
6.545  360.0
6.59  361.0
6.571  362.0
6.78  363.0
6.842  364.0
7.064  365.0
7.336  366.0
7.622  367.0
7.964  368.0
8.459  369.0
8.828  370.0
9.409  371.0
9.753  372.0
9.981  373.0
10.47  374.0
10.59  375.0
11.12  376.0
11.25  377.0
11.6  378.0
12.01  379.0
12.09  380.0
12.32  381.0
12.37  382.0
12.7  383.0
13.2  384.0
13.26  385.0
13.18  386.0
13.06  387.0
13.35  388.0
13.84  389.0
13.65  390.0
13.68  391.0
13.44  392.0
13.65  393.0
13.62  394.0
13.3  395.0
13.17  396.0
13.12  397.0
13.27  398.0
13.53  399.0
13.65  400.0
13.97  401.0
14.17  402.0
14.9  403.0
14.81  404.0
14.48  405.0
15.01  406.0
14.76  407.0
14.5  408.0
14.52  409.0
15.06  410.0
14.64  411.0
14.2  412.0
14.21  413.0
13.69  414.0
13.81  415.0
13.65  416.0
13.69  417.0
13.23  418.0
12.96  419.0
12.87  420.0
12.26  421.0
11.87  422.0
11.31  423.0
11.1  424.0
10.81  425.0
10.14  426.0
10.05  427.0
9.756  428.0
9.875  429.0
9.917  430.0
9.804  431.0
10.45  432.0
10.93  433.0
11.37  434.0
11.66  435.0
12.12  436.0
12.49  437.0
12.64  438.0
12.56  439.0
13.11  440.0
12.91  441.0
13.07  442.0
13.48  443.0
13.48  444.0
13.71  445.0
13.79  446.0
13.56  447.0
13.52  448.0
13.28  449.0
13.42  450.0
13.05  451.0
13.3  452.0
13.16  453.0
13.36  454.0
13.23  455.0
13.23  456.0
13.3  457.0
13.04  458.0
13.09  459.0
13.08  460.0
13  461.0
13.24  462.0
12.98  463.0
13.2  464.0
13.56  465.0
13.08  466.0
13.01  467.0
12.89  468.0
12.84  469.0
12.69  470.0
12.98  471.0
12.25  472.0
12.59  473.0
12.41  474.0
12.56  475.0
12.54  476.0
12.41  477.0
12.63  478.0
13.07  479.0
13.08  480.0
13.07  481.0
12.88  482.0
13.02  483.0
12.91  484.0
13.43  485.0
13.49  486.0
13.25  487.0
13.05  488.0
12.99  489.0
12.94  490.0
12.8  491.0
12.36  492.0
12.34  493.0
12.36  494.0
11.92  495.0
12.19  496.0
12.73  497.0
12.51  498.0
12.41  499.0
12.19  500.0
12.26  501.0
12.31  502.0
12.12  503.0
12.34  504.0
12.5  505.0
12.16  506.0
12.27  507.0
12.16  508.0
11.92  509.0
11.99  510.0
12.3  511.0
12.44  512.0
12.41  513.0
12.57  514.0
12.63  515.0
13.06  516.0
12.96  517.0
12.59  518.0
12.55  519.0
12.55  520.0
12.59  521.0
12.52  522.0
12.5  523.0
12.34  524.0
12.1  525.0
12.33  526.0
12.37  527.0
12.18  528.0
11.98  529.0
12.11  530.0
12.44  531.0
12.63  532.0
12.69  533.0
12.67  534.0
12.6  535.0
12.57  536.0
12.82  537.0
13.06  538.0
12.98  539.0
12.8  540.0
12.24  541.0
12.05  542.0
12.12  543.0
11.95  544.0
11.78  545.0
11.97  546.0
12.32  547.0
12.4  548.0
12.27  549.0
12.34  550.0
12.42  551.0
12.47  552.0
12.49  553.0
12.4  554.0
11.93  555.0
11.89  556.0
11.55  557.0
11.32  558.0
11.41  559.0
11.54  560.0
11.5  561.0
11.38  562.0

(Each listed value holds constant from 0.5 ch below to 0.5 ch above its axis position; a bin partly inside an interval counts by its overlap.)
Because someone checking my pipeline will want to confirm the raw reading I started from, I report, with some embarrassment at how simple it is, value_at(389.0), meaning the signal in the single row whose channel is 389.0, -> 13.84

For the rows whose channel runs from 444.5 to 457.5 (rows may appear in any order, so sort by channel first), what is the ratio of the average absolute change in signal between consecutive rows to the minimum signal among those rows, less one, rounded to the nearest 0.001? -0.988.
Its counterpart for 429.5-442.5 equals -0.967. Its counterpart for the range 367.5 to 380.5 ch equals -0.957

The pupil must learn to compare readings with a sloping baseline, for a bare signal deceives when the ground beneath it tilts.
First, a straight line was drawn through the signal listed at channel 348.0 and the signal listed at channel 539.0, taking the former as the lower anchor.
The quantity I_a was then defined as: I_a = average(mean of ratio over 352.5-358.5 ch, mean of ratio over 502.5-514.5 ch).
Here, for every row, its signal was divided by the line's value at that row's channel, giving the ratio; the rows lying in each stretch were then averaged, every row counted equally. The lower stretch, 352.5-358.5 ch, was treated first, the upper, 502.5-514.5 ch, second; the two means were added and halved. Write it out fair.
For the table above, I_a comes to 0.87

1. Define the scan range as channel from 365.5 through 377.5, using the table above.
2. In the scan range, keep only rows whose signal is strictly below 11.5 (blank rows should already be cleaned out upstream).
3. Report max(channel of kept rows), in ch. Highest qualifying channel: 377.0 ch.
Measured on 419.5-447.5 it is 434.0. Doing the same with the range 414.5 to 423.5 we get 423.0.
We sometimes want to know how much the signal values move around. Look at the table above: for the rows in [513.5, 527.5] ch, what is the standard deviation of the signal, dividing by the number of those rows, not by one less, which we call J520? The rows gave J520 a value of 0.23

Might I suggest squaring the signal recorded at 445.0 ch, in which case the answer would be 188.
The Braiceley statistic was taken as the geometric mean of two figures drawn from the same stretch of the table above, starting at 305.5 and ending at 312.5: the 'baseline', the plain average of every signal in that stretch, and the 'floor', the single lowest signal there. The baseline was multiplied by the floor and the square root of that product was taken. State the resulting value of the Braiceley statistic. 8.3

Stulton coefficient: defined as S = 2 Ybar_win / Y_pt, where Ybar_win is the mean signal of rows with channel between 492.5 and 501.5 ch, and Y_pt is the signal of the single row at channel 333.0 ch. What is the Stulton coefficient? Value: 2.26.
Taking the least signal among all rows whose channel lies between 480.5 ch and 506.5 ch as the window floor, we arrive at 11.92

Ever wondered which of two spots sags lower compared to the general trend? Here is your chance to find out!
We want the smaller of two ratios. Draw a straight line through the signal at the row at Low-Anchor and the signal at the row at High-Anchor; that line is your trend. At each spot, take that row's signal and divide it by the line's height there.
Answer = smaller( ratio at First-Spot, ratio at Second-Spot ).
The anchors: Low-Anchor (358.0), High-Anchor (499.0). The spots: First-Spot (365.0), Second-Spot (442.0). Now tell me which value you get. 1.06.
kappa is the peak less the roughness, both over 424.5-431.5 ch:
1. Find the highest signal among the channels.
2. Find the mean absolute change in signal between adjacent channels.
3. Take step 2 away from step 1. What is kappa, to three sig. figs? 10.6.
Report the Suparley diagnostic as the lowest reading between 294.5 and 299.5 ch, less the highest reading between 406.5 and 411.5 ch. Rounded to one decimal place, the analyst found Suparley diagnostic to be -6.1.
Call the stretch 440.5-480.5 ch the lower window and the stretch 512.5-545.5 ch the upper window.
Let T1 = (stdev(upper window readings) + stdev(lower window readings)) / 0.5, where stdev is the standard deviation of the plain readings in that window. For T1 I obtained 1.4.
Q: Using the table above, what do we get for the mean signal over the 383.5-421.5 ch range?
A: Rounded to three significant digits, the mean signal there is 13.8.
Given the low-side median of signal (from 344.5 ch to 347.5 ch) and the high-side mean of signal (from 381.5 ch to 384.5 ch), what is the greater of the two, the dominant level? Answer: 12.8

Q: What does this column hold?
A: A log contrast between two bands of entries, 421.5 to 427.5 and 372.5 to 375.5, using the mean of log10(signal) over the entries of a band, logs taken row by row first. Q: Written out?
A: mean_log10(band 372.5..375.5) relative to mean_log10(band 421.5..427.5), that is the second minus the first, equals -0.02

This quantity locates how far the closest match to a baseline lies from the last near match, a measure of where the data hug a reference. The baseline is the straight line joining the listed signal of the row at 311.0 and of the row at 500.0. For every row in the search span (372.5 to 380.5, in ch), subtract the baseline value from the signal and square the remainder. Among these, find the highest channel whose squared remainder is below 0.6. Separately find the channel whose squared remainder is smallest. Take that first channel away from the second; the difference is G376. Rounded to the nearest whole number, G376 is -1 ch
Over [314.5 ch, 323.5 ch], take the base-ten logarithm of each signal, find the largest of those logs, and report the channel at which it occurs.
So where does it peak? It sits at 321.0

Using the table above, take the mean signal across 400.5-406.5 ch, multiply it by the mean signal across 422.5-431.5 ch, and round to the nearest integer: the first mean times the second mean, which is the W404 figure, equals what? 150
